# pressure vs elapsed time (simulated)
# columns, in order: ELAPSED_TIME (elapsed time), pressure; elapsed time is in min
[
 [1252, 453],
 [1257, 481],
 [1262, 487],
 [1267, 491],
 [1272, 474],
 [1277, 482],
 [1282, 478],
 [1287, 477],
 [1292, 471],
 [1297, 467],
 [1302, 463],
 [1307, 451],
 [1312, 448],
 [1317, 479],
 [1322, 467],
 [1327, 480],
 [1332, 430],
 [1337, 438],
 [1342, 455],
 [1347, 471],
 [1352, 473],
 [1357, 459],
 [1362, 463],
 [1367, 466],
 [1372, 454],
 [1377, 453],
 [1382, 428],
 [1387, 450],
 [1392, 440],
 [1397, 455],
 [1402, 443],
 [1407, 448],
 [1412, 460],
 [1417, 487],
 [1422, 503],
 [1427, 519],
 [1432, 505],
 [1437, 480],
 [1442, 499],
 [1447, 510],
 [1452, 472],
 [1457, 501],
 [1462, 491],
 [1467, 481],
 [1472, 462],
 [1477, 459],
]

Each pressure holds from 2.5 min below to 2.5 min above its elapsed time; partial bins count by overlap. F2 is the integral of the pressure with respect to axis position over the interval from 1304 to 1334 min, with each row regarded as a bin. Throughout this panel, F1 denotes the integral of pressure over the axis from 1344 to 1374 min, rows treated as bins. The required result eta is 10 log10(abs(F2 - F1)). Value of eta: 21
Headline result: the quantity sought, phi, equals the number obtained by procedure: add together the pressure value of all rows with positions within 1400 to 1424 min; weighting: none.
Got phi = 2341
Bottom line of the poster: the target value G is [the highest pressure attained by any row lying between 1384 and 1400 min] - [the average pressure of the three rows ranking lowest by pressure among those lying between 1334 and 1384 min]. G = 15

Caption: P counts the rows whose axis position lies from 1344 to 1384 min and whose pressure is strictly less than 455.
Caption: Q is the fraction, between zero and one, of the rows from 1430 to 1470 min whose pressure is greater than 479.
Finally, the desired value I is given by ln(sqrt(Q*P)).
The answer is 0.5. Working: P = 3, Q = 0.9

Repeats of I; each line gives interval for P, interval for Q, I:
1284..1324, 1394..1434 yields 0.0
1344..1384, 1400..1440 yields 0.3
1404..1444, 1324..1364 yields -1.0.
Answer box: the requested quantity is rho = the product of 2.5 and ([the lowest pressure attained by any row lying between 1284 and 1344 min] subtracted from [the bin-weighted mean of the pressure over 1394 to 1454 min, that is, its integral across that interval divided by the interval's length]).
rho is 129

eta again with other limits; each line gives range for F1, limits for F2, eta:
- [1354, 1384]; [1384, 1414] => 22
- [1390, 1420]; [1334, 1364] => 19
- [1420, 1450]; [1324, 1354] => 31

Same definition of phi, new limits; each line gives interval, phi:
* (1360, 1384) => 2264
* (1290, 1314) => 2300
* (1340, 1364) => 2321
